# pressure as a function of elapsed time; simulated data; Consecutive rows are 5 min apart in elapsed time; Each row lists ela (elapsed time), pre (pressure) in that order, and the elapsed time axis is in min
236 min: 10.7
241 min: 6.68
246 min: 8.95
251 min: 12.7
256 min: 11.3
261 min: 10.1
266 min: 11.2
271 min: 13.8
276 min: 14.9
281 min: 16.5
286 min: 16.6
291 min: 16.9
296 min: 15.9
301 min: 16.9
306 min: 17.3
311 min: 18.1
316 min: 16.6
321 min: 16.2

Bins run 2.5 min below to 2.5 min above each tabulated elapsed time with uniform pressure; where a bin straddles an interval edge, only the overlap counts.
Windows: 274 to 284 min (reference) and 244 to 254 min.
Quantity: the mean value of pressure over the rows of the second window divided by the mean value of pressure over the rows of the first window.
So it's 0.69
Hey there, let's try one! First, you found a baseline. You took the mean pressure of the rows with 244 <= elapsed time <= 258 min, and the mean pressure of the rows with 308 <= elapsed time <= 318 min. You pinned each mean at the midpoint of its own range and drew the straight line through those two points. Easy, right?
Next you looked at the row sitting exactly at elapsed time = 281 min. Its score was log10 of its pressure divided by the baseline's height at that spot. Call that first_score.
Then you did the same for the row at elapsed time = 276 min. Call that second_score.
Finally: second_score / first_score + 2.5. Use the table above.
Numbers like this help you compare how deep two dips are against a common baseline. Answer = 3.1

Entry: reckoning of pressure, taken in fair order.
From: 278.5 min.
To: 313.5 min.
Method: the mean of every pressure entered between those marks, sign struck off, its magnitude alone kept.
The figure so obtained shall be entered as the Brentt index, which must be 16.9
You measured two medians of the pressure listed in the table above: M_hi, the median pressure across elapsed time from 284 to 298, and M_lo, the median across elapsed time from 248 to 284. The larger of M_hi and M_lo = 16.6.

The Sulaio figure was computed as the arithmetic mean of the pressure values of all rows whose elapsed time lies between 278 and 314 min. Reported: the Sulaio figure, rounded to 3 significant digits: 16.9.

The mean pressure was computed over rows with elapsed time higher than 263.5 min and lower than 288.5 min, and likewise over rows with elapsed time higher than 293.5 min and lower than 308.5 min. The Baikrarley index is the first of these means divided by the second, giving 0.87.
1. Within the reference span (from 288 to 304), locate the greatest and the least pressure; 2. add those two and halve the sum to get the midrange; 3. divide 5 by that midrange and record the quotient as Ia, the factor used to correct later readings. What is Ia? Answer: 0.30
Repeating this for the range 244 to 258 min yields 0.46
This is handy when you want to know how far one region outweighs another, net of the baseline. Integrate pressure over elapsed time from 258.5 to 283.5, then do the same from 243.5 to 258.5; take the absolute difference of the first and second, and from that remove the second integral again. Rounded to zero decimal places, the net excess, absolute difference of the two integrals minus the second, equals 3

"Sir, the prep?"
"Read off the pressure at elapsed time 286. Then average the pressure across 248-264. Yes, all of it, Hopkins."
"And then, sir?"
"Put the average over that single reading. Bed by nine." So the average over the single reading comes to 0.68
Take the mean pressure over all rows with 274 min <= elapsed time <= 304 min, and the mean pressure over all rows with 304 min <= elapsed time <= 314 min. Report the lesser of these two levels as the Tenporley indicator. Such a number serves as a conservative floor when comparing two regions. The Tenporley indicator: 16.3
